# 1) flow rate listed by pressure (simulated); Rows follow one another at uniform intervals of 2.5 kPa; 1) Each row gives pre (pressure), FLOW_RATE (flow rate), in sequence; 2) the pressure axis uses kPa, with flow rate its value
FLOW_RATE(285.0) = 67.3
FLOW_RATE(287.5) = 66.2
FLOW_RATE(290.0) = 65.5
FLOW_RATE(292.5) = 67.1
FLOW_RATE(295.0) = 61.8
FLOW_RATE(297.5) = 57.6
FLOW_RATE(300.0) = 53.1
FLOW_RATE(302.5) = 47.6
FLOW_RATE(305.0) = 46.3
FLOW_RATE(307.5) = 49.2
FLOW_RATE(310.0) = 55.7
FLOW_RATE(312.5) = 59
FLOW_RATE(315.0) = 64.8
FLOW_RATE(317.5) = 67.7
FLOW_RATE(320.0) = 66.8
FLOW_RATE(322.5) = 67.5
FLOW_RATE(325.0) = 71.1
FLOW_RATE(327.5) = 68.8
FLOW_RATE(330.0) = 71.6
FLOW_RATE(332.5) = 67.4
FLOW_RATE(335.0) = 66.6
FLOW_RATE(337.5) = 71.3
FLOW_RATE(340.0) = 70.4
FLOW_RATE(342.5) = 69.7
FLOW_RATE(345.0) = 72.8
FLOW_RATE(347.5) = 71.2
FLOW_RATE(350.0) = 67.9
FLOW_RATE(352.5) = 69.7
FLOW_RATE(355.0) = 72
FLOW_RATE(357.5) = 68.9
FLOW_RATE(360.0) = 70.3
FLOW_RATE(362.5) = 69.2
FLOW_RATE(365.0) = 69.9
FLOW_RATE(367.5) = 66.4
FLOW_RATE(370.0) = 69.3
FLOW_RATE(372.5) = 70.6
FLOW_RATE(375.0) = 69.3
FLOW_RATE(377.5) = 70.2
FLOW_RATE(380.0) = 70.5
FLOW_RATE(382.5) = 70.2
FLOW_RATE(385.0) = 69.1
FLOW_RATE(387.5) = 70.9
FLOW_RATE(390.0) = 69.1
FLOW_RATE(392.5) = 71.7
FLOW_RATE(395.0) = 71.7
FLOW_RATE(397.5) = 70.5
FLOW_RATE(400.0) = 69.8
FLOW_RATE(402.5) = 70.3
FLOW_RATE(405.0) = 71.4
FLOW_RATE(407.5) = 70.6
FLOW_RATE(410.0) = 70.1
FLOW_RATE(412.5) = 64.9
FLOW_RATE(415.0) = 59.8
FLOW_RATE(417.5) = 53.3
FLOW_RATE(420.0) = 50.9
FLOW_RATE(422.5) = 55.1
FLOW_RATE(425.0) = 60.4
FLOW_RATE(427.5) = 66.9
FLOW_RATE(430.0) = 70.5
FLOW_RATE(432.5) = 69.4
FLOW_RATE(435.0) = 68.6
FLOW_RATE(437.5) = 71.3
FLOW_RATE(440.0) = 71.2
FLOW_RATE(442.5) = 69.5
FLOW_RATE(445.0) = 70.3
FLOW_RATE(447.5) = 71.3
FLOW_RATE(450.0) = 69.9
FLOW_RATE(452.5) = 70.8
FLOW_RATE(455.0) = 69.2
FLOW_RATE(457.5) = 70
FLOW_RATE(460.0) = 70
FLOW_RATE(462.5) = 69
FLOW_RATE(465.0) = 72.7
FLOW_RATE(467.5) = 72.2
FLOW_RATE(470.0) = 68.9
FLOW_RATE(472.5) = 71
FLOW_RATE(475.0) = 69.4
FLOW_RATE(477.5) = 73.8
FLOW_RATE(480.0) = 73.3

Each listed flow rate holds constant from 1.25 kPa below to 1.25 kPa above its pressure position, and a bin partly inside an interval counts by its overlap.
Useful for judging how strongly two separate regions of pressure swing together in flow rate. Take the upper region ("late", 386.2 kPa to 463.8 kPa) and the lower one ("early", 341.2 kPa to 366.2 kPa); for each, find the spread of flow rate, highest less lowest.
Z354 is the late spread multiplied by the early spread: 102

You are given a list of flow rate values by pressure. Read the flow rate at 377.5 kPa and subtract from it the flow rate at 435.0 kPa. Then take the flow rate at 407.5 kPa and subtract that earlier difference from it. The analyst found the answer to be 69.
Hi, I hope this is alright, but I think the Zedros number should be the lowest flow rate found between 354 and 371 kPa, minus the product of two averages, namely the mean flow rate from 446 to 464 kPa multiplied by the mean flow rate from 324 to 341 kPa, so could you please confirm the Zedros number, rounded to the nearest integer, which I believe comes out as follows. -4808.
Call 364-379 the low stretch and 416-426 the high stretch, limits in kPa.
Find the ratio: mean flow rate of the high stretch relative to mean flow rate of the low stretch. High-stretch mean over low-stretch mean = 0.79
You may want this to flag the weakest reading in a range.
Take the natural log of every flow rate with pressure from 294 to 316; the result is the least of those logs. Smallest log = 3.84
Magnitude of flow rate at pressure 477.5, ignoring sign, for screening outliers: 73.8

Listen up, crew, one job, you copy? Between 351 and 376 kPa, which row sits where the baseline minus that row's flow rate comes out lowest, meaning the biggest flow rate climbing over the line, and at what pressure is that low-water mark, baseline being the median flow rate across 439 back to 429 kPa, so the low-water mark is 355.0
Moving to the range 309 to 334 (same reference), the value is 330.0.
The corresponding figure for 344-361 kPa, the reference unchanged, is 345.0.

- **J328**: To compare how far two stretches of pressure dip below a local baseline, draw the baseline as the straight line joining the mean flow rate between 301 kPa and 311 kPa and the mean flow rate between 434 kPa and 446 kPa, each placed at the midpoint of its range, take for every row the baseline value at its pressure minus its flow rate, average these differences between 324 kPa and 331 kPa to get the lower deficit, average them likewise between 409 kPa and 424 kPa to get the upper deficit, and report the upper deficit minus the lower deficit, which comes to 25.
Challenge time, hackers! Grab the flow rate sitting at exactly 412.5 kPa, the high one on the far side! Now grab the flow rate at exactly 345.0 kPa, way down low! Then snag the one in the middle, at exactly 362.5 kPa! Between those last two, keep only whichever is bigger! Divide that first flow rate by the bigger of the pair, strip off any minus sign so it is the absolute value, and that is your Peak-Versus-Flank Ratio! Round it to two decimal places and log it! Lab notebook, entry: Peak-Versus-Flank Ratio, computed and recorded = 0.89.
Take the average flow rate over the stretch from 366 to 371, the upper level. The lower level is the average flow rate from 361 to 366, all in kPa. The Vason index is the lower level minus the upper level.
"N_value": 1.7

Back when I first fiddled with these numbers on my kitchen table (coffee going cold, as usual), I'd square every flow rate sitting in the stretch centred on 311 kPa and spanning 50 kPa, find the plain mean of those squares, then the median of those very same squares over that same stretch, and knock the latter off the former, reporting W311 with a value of -424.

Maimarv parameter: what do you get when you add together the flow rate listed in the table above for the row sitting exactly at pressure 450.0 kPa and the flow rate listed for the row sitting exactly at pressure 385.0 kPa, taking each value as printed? 139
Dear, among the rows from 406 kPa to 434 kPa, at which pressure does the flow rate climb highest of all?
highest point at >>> 407.5 kPa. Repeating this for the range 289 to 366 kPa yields 345.0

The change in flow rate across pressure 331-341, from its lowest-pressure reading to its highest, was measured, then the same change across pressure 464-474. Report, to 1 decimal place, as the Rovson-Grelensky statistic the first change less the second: 4.7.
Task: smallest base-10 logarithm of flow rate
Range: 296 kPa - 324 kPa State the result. 1.67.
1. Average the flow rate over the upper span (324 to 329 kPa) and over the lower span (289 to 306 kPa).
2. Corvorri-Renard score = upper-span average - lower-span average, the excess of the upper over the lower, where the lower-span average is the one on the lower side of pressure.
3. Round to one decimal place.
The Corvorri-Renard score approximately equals 12.9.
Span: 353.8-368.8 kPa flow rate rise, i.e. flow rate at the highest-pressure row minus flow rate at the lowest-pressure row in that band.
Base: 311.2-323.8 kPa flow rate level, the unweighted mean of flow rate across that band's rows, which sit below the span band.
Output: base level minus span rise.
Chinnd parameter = 71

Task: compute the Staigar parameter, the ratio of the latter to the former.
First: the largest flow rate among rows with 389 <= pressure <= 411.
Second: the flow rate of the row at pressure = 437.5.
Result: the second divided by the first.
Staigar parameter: 0.99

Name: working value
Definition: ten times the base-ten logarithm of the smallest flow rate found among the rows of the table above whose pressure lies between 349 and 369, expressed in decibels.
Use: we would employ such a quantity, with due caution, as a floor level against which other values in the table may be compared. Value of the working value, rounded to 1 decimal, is 18.2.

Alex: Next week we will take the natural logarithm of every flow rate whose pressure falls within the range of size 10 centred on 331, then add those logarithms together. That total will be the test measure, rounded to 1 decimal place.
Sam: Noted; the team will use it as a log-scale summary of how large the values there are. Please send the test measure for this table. 16.9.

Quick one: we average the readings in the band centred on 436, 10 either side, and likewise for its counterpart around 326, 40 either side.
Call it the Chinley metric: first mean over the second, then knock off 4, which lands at -2.93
